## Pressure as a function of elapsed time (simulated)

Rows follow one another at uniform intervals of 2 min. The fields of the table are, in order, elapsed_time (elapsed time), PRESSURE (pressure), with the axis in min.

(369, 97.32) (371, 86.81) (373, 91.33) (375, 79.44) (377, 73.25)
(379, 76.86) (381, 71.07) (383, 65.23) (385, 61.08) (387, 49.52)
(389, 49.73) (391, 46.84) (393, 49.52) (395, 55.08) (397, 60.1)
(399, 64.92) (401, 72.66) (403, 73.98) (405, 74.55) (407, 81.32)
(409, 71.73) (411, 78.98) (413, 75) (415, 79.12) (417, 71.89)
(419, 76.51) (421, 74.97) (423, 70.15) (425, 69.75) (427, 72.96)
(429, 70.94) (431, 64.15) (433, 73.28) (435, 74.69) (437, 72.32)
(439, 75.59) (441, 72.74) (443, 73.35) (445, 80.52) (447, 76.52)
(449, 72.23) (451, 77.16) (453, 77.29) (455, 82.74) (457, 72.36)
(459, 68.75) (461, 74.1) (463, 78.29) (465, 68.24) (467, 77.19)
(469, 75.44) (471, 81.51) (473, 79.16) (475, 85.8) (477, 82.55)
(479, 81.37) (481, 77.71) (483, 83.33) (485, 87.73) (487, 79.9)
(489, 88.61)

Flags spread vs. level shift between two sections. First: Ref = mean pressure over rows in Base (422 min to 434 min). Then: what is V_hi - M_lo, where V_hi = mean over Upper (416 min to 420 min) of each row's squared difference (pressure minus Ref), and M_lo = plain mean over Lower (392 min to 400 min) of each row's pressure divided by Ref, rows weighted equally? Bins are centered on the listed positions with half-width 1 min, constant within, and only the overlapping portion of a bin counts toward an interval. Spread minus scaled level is 20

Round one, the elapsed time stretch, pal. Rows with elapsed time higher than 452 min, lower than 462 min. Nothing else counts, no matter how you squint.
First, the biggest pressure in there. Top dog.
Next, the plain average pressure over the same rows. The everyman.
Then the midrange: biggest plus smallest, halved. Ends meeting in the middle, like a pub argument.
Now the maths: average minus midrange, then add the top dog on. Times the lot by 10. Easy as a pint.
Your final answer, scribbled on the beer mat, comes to 820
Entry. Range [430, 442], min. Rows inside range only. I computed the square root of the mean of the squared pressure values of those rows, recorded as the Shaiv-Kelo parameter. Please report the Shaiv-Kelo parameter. 72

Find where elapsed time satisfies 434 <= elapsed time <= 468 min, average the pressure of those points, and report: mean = 74.9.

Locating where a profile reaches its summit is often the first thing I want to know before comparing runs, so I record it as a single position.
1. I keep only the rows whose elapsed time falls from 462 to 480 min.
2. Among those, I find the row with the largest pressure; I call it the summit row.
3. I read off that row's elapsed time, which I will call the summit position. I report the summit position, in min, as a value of 475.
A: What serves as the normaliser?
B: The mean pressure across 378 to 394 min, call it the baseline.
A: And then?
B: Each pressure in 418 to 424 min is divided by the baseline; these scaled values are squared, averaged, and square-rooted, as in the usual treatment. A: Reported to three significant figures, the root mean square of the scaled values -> 1.26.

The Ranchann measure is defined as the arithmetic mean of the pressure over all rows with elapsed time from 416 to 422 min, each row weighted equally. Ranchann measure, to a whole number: 74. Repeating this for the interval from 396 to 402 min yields 66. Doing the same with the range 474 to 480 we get 83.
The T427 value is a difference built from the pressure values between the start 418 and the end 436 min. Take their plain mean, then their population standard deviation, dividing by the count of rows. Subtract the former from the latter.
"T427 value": -68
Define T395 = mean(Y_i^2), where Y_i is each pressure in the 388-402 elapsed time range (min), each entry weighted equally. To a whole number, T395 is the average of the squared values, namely 3323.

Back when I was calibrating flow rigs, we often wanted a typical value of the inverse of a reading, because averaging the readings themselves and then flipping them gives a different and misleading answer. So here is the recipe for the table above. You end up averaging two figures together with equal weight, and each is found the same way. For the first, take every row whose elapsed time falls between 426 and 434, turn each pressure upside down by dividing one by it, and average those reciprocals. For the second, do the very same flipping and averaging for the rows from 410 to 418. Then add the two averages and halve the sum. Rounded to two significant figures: 0.014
